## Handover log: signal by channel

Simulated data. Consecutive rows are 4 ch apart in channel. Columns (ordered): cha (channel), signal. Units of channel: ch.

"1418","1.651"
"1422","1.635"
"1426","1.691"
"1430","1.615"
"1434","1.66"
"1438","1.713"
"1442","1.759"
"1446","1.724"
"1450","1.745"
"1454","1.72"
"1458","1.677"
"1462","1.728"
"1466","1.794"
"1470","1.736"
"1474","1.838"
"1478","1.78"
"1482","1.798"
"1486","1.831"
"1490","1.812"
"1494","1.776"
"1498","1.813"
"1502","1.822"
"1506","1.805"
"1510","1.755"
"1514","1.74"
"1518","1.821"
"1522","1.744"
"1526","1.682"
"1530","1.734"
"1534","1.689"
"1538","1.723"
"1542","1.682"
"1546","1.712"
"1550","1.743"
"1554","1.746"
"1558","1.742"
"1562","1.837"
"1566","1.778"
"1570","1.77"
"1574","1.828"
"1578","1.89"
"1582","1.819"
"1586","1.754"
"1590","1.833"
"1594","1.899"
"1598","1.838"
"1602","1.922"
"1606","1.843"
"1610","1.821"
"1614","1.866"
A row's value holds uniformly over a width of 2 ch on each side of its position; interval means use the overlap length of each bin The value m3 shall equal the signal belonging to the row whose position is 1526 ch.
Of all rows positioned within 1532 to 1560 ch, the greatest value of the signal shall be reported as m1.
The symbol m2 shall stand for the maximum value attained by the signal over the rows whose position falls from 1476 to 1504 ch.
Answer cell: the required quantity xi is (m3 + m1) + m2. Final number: 5.26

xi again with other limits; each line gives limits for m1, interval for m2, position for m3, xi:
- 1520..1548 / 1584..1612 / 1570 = 5.44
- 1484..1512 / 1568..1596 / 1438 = 5.44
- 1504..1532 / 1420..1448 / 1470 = 5.32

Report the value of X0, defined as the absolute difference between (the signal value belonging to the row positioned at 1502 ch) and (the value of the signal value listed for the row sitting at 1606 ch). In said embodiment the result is 0.02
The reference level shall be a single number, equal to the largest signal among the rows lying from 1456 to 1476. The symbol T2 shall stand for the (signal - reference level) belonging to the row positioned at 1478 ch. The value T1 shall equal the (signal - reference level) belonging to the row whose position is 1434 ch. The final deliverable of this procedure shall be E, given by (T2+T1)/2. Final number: -0.12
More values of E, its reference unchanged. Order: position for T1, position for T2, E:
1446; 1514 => -0.11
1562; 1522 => -0.05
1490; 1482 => -0.03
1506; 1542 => -0.09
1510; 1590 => -0.04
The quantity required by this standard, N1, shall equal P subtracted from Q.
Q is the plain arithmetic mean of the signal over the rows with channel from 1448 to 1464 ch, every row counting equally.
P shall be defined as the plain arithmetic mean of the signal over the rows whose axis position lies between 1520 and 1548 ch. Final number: 0.01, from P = 1.71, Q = 1.72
